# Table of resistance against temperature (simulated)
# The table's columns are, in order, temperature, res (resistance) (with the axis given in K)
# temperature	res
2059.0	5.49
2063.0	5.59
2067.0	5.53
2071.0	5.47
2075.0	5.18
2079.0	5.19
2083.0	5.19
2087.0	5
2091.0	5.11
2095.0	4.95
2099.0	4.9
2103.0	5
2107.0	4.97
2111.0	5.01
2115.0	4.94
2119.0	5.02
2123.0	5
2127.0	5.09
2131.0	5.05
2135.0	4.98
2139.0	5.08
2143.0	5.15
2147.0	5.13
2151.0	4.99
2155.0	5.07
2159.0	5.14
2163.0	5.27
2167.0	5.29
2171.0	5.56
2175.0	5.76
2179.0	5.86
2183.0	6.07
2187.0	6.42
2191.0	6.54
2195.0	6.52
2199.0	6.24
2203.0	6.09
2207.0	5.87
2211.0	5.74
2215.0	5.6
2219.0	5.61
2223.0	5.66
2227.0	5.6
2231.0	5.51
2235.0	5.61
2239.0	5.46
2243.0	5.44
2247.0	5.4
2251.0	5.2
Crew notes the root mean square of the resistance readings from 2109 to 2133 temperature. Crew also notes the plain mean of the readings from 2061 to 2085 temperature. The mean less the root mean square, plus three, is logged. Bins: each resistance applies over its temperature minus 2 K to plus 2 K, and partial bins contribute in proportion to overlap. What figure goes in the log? 3.3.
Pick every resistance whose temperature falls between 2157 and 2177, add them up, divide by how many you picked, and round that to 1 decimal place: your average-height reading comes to 5.4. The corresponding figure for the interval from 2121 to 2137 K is 5.0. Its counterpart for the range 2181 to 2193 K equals 6.3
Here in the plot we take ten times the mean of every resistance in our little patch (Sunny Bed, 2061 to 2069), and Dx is 56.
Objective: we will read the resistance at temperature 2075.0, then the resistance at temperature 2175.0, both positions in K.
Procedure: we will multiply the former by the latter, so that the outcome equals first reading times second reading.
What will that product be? 29.8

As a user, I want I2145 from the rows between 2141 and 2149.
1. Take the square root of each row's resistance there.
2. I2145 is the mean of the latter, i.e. 2.27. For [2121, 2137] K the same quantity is 2.24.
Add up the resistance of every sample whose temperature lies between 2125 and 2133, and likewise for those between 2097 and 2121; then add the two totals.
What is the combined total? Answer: 40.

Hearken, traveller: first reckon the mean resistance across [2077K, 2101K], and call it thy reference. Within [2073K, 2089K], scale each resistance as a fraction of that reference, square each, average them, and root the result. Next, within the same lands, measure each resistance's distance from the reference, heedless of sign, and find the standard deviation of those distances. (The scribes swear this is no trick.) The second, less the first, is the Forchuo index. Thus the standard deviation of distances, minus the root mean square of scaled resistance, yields -0.98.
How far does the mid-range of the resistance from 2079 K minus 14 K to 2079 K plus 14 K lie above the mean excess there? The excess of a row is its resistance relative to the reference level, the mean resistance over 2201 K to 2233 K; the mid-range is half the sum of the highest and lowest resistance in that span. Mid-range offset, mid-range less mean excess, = 5.74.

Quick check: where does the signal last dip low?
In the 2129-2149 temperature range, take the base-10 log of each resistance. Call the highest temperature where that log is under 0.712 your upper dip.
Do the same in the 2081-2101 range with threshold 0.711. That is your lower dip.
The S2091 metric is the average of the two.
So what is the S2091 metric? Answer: 2123 K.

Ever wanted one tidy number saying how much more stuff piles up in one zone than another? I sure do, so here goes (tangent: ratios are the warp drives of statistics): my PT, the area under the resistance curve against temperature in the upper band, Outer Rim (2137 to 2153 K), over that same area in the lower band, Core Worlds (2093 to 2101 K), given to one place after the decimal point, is 2.1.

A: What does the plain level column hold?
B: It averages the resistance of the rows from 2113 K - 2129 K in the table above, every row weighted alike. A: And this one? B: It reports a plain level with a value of 5.01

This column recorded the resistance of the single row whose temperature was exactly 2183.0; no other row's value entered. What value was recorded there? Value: 6.07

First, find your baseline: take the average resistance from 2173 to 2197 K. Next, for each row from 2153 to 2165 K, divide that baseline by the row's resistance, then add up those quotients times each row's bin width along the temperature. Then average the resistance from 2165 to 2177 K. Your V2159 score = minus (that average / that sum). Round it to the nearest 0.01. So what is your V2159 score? -0.38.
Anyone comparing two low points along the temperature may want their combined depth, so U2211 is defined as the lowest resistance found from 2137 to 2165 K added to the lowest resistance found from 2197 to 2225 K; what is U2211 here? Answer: 10.6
